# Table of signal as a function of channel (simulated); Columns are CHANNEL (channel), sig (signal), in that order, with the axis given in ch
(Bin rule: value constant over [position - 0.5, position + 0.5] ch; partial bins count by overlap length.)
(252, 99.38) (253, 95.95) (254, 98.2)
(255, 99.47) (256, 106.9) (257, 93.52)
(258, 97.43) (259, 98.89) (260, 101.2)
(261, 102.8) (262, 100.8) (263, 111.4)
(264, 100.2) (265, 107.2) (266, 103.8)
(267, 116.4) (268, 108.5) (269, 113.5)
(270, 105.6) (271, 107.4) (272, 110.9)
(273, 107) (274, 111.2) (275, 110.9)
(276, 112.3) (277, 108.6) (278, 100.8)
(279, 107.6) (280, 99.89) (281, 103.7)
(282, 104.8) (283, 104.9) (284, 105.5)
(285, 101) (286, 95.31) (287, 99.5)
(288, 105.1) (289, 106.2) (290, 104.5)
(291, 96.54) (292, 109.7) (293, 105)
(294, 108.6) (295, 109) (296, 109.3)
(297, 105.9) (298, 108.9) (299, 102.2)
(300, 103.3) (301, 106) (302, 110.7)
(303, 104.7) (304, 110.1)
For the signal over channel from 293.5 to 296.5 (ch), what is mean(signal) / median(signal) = 1.00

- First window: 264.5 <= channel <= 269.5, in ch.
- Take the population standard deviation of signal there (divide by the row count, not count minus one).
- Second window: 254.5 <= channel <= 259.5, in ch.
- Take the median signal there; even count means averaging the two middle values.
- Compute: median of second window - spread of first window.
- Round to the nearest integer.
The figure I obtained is 94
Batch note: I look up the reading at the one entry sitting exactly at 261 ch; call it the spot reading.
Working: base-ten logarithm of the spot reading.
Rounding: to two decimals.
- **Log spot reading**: 2.01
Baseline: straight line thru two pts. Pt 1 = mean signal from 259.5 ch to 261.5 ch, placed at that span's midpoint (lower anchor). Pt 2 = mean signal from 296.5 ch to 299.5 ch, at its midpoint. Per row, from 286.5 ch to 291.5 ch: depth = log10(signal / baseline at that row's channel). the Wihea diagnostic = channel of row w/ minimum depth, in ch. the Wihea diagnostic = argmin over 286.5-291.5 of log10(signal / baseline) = 291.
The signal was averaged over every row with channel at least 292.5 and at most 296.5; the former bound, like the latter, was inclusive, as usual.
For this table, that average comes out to 108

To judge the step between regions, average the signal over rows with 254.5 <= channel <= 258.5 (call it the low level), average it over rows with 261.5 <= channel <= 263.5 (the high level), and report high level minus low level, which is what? 6.8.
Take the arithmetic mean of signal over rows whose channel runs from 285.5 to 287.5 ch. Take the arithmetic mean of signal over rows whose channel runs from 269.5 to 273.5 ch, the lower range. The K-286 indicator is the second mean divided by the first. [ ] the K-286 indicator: 1.11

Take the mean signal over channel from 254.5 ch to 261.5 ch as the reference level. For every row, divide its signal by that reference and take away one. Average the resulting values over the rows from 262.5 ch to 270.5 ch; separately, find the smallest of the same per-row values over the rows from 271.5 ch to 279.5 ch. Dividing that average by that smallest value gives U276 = 11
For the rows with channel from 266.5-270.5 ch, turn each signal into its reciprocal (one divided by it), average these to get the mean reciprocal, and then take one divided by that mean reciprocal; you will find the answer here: 111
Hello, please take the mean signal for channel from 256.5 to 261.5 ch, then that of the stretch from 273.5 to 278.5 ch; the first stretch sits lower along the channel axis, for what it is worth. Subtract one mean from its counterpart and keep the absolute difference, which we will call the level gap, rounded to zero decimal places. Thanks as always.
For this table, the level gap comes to 10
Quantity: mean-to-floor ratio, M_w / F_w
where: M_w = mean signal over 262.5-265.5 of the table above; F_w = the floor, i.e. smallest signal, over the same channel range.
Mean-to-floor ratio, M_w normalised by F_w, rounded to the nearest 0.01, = 1.06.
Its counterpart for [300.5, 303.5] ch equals 1.02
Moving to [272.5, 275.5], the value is 1.03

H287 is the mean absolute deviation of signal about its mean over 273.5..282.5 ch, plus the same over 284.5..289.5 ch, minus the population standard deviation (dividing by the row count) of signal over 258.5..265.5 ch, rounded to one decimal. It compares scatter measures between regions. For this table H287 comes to 3.1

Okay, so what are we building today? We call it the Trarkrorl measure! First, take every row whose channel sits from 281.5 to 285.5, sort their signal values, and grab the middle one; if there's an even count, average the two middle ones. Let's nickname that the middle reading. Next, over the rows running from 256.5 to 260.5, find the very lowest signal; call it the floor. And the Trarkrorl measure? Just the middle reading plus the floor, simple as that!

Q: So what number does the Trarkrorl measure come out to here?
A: 198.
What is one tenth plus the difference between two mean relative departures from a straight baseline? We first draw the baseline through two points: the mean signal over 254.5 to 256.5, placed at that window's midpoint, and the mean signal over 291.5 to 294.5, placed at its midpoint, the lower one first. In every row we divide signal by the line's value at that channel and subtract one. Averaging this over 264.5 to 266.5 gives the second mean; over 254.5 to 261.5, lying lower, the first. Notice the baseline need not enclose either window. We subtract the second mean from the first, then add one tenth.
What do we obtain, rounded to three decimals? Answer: 0.056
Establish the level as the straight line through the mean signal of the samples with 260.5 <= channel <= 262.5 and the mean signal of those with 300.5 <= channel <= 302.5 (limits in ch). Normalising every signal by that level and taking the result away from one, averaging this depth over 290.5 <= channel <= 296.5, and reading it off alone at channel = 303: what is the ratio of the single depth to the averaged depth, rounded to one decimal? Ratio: 5.6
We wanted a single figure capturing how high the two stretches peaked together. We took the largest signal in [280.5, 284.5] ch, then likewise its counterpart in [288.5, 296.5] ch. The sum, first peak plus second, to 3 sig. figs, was 215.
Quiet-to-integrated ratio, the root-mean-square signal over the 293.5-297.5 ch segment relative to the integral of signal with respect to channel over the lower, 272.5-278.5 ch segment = 0.17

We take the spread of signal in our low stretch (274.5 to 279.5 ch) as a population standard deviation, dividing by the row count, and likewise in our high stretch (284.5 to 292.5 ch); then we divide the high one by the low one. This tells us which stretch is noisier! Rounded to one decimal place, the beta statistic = 1.2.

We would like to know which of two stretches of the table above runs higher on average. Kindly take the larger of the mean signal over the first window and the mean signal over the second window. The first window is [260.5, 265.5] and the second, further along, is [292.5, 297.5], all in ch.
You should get 107.6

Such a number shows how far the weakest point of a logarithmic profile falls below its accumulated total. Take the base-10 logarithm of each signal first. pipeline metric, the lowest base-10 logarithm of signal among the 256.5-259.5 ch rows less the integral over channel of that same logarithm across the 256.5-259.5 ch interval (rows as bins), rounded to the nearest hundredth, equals -3.98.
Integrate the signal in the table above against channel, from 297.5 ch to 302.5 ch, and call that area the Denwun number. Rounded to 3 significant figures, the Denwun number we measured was 531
